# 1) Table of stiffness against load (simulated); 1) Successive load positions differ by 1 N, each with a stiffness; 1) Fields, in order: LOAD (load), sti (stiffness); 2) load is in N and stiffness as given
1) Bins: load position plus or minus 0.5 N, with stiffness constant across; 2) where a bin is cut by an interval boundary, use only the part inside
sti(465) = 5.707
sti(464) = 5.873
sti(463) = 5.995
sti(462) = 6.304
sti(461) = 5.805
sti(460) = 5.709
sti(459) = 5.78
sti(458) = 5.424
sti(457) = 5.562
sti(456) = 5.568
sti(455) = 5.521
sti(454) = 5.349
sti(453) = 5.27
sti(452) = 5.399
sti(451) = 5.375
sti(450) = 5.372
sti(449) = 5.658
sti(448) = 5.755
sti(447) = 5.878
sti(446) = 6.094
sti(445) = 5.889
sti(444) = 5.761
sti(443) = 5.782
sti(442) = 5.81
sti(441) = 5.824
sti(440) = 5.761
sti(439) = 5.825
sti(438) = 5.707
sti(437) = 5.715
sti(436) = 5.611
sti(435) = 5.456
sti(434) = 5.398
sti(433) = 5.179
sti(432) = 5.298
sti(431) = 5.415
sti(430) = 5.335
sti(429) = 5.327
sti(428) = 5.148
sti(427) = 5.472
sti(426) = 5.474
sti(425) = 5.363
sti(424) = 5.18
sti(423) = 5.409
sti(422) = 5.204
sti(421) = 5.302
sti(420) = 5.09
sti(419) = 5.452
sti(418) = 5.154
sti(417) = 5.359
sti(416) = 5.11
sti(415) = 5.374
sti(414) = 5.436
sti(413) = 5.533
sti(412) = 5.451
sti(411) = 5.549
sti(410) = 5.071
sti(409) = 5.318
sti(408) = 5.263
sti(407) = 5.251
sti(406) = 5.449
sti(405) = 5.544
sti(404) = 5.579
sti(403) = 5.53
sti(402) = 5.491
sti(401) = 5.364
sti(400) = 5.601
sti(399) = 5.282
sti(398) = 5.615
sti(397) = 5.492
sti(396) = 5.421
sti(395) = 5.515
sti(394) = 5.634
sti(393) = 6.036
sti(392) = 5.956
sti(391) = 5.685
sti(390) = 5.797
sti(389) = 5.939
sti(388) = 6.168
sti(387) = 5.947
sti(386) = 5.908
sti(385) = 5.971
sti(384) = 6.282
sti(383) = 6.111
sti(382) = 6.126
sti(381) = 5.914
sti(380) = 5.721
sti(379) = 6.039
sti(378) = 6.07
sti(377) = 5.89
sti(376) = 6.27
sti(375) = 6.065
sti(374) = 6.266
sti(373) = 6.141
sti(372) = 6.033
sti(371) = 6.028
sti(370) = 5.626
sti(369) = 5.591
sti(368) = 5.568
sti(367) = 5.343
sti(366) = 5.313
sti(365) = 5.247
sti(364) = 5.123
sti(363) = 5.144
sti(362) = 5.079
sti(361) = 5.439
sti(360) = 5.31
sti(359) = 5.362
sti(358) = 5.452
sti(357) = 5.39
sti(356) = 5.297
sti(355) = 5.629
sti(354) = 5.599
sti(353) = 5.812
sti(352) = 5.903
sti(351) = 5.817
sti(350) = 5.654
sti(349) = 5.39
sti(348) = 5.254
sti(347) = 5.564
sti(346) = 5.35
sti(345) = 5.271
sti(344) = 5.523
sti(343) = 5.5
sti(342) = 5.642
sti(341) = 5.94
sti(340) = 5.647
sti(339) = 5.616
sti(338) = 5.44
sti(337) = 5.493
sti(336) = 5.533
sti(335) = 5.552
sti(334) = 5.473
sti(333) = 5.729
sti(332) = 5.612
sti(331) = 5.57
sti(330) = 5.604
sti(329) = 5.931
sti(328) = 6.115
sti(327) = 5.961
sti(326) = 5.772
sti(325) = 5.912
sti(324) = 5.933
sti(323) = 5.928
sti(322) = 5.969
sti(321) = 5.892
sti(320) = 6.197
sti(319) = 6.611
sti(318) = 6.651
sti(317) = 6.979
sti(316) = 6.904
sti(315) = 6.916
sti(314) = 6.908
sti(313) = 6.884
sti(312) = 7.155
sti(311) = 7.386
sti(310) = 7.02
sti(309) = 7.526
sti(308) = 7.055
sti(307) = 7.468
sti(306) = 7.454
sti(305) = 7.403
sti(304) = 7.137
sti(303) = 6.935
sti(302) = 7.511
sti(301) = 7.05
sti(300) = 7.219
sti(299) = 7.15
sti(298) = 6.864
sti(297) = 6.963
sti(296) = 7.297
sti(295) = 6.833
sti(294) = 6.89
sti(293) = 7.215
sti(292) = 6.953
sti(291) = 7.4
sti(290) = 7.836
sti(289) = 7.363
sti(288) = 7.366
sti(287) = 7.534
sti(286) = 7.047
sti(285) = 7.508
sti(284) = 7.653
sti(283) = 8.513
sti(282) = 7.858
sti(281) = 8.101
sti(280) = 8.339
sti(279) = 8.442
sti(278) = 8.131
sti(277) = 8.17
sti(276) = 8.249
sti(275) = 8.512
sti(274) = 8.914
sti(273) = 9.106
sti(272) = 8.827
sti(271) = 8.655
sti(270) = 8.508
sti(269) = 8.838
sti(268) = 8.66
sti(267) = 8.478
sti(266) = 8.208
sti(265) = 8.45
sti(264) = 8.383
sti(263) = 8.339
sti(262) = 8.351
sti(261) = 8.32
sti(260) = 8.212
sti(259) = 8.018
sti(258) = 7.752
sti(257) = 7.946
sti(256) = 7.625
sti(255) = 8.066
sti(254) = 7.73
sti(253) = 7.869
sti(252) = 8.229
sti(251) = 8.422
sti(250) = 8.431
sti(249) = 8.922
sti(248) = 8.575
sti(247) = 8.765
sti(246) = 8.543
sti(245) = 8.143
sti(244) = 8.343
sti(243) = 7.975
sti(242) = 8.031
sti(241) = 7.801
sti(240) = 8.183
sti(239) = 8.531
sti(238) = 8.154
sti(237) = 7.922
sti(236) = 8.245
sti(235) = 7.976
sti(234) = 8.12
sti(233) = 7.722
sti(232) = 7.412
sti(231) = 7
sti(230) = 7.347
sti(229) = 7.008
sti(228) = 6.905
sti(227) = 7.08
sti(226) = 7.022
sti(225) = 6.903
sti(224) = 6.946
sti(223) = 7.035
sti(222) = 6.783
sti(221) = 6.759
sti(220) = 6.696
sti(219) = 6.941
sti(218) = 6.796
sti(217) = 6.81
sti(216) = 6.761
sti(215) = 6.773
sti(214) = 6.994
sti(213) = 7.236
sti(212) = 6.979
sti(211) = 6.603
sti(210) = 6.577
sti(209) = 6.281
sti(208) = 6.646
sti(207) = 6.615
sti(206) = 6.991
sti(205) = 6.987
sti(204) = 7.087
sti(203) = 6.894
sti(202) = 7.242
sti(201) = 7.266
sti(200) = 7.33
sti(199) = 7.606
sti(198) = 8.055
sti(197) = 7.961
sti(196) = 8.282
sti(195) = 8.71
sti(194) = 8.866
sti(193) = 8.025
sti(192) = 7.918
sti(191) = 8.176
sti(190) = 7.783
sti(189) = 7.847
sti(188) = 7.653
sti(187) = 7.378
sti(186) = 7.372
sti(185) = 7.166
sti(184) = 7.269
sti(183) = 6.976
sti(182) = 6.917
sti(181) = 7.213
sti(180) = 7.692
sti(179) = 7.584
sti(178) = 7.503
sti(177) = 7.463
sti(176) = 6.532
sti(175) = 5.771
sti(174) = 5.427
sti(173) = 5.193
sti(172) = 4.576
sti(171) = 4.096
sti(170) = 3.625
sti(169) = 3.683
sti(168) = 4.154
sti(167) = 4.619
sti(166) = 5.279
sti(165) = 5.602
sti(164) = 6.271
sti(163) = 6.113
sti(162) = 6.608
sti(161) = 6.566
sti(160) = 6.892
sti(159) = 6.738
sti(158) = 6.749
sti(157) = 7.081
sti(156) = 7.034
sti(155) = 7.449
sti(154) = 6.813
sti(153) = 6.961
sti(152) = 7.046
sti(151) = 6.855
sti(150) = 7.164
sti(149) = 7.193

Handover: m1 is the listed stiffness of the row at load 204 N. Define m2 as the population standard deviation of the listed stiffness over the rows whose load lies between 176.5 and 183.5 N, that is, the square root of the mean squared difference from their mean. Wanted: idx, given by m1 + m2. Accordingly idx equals 7.37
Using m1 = 7.087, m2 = 0.28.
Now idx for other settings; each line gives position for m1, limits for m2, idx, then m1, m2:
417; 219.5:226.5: 5.48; 5.359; 0.12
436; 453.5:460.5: 5.75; 5.611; 0.14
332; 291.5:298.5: 5.78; 5.612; 0.17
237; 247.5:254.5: 8.30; 7.922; 0.38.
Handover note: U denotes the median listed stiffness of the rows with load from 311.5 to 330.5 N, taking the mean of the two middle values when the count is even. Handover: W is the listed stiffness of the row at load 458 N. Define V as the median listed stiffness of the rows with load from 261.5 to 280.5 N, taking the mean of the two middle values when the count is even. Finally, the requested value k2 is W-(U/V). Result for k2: 4.7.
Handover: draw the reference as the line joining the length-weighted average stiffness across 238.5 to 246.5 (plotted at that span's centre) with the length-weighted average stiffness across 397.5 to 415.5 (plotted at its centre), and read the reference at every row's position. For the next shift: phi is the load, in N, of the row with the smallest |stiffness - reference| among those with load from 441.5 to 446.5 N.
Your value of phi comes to 444 N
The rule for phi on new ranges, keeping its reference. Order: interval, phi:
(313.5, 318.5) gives 317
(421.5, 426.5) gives 422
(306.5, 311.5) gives 308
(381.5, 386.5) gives 386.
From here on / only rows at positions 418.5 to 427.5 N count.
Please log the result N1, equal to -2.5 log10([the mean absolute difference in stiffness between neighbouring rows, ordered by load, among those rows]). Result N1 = 1.89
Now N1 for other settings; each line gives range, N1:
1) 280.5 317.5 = 1.35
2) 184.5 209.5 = 1.59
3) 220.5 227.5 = 2.53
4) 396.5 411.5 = 1.94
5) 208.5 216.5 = 1.72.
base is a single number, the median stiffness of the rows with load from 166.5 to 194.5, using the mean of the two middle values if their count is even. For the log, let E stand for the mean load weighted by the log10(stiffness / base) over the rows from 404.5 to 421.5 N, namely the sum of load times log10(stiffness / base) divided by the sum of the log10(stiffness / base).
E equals 413.1 N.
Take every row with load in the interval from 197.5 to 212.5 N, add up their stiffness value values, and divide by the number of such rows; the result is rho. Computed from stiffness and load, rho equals 7.0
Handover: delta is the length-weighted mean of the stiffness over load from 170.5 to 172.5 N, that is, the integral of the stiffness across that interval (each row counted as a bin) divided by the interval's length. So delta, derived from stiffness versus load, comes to 4.3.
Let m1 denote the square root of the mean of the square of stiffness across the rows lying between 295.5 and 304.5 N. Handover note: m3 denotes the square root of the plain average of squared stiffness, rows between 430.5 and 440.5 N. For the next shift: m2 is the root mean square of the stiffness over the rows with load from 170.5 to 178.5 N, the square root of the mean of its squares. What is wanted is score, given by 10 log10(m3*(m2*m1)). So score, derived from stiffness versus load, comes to 23.7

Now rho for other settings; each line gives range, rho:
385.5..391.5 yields 5.9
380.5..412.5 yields 5.7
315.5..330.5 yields 6.2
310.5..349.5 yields 6.0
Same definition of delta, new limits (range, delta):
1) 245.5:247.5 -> 8.7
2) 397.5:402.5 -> 5.5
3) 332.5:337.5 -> 5.6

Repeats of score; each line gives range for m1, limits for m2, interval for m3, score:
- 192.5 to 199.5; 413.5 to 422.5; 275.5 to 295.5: 25.2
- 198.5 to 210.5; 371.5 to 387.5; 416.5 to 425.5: 23.5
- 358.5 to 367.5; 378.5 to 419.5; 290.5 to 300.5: 23.2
